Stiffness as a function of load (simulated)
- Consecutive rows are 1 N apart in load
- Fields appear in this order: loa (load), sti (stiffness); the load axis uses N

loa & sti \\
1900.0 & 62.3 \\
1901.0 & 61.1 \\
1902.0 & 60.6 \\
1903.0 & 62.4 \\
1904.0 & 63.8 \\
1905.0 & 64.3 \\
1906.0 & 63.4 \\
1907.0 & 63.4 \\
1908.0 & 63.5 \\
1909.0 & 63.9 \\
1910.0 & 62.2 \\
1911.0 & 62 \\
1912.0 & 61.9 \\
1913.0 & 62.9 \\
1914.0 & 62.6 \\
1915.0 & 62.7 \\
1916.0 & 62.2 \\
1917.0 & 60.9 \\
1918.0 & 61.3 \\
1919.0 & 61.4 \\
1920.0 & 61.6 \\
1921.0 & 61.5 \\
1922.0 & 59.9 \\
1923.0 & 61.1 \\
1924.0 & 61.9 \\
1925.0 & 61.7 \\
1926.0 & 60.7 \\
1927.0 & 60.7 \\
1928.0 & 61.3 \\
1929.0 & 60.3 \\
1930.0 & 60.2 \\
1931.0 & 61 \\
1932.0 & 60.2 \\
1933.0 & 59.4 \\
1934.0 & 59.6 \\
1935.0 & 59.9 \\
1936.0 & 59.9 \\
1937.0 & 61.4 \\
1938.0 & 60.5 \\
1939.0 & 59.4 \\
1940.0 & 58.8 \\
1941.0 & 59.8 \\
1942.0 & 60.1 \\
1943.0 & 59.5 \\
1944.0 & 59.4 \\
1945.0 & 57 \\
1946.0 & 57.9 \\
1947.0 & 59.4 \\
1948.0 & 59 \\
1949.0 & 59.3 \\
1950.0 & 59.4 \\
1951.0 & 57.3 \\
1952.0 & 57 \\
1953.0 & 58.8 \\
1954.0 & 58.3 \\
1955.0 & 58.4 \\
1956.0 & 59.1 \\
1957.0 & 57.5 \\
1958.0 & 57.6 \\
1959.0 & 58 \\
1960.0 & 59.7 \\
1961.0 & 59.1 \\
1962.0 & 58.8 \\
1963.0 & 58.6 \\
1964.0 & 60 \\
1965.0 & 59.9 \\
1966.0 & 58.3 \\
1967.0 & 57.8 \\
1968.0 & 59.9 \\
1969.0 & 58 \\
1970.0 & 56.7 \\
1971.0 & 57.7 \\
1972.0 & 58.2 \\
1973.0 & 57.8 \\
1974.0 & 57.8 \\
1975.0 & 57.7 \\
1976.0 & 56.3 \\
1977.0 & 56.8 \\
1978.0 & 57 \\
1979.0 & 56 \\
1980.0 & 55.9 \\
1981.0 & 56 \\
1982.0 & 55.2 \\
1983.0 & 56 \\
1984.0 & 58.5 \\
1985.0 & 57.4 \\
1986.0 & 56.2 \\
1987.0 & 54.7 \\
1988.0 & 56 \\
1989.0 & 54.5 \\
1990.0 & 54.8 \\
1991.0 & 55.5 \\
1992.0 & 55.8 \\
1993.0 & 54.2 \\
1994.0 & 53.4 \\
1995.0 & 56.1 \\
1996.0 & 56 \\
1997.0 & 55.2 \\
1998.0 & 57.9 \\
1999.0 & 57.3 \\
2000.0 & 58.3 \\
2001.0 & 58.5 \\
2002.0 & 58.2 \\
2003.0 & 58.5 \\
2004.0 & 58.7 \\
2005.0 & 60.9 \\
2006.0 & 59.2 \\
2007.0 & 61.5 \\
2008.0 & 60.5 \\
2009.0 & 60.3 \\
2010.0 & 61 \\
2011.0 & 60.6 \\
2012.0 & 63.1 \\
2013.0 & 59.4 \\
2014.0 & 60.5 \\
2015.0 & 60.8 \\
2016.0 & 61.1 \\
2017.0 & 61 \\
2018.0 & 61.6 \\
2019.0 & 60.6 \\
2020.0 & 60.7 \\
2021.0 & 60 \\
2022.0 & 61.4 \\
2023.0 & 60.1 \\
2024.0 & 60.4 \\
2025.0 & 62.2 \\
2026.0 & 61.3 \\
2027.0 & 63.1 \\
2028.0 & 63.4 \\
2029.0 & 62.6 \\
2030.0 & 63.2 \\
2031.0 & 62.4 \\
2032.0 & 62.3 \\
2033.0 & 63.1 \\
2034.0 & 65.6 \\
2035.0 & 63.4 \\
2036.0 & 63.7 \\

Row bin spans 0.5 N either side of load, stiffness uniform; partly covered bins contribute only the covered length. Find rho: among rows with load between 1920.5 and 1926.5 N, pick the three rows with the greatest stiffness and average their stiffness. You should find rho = 61.7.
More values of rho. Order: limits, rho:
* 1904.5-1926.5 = 63.9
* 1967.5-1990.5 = 58.9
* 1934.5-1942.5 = 60.7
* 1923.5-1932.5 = 61.6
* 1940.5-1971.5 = 60.0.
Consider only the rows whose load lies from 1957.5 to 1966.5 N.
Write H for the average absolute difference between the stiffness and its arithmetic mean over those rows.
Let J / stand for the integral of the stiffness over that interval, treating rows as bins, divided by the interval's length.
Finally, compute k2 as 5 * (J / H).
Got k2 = 421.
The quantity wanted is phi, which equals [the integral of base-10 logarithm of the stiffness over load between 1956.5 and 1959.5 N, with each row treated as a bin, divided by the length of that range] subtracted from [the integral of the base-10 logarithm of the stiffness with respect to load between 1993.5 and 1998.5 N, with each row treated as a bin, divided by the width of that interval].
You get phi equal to -0.015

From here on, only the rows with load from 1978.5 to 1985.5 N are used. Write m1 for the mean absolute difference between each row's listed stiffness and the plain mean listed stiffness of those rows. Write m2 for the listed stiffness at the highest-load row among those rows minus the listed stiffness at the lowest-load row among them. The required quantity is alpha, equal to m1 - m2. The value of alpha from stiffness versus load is -0.5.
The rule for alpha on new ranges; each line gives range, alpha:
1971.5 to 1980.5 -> 3.0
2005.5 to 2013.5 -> 0.7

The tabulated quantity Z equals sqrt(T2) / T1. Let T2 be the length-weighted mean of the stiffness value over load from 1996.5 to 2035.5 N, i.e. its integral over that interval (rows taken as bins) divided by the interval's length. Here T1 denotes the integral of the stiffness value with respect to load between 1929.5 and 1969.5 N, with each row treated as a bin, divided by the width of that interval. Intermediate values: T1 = 59.1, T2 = 60.8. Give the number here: 0.132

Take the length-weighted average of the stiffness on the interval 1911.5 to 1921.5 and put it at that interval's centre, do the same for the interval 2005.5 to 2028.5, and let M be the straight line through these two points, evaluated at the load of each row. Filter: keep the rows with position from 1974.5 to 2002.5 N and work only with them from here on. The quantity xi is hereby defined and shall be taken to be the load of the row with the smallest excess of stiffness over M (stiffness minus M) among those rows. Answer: 1994.0 N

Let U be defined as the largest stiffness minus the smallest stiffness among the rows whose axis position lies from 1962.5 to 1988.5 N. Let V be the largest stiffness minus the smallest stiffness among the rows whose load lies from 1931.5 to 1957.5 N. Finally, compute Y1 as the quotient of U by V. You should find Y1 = 1.20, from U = 5.3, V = 4.4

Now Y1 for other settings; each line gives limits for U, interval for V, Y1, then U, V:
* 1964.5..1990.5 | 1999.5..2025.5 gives 1.10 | 5.4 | 4.9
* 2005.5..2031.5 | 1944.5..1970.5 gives 1.27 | 4.2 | 3.3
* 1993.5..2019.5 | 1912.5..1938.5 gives 2.77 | 9.7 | 3.5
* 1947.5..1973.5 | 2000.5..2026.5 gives 0.67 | 3.3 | 4.9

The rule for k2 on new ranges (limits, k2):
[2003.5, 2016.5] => 401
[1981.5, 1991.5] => 297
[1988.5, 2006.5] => 160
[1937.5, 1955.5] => 363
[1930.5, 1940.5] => 490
